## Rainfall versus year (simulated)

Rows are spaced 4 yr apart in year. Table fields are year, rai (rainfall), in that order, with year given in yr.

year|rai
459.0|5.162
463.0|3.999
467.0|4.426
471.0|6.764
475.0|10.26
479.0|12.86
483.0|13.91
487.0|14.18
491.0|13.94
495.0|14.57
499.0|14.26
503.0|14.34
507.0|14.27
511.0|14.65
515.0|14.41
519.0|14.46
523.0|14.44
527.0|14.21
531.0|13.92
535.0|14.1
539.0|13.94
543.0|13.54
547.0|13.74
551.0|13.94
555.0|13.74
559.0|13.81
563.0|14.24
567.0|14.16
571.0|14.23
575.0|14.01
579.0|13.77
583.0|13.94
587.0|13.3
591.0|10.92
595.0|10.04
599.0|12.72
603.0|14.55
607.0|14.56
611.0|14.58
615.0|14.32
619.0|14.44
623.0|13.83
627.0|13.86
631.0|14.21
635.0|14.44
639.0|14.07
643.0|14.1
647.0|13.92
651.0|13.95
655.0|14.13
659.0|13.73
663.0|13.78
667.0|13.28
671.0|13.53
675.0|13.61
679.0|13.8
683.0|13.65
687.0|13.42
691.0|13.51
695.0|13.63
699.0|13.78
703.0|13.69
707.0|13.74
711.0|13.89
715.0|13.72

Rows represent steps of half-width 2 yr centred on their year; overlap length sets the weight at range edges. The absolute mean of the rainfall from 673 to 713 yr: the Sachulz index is 13.7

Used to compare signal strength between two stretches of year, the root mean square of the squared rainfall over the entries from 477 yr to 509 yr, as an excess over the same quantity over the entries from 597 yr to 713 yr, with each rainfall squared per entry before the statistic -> 4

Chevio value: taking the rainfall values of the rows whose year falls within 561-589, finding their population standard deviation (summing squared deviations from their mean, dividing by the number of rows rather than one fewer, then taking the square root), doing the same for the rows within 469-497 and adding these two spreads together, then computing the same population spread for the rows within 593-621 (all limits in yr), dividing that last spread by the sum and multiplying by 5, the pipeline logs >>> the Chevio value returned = 2.7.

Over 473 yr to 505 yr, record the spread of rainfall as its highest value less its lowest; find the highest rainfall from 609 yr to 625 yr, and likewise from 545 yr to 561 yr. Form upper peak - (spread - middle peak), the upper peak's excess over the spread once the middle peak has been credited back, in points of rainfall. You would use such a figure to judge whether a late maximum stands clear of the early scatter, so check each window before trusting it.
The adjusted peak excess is 24.2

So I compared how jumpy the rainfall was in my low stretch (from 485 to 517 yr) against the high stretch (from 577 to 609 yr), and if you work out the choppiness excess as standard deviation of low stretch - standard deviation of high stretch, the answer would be -1.4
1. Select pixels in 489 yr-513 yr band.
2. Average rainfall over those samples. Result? 14.3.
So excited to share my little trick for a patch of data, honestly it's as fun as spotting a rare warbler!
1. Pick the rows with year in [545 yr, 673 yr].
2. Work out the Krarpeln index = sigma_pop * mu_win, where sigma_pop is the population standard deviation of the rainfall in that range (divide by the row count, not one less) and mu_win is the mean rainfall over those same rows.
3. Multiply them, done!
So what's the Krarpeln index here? 13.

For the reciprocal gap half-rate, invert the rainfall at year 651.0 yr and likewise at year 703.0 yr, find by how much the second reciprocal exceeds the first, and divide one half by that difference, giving 367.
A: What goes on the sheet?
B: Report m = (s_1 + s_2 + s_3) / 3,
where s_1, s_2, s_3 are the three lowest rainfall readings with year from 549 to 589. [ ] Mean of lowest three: 13.6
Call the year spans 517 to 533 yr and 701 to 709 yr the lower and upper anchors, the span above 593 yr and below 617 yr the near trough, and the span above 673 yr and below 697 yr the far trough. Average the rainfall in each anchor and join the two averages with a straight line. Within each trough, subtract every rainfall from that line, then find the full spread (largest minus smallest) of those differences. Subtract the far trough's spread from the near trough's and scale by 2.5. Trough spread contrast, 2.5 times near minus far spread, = 11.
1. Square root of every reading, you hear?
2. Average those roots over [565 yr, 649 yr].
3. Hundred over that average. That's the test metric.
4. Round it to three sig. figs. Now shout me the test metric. 27.0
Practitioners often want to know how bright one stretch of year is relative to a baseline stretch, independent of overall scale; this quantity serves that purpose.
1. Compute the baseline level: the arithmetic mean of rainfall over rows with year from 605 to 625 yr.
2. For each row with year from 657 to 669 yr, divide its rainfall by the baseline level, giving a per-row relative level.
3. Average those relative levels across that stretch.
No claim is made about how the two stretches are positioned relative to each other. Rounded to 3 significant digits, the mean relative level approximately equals 0.948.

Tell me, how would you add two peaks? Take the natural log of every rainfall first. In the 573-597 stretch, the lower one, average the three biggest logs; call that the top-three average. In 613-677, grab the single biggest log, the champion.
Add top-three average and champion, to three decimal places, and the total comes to 5.302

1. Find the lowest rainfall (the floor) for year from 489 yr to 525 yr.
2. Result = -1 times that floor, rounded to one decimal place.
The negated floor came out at -13.9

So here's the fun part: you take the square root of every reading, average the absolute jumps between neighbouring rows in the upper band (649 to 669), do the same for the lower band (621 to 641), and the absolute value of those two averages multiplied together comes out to 0.0012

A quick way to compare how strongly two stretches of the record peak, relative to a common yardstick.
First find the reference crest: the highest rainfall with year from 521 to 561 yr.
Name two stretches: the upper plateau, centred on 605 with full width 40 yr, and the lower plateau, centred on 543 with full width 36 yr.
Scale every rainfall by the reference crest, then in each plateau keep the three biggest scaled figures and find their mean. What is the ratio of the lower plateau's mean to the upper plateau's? 0.97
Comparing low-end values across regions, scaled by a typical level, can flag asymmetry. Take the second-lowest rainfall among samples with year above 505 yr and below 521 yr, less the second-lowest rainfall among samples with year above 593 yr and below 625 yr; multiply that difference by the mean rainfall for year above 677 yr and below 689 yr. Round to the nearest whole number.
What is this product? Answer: 23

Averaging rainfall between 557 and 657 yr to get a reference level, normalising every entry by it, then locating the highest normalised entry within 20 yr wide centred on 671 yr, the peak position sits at 679.0 yr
